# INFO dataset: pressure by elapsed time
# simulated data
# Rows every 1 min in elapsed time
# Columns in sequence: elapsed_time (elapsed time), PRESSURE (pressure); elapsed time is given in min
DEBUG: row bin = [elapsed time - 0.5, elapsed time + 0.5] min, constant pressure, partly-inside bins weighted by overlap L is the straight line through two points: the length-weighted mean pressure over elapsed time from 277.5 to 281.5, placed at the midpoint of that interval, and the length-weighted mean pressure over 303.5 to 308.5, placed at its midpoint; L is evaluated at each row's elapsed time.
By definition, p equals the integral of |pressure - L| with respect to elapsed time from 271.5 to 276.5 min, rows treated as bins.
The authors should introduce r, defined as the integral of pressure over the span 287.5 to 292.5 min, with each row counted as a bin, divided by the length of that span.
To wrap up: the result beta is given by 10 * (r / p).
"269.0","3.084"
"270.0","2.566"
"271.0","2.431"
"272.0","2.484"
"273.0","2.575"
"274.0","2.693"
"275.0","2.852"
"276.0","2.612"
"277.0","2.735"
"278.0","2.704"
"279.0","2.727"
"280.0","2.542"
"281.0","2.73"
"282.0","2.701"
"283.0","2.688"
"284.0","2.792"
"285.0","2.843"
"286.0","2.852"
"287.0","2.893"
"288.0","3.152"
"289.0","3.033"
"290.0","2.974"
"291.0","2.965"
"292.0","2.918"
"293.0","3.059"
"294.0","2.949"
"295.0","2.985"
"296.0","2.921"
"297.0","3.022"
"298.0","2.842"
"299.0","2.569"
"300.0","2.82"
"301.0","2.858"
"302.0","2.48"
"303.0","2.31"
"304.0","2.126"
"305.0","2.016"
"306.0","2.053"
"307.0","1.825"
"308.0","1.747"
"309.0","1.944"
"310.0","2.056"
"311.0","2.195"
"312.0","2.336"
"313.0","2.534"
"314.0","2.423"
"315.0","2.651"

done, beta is 30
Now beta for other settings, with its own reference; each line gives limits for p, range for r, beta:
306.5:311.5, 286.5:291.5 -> 33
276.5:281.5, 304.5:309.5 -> 70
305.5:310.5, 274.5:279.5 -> 43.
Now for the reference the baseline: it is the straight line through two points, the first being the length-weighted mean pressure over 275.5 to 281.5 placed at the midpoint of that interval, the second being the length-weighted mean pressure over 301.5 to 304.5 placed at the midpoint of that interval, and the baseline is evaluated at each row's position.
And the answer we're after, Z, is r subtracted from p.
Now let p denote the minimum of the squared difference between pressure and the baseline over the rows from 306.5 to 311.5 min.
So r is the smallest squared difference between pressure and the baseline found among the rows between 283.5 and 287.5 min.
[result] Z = -0.04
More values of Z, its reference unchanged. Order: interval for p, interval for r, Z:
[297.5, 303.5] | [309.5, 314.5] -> 0.00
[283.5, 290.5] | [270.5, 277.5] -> 0.04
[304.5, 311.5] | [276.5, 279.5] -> 0.00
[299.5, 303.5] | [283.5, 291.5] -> -0.04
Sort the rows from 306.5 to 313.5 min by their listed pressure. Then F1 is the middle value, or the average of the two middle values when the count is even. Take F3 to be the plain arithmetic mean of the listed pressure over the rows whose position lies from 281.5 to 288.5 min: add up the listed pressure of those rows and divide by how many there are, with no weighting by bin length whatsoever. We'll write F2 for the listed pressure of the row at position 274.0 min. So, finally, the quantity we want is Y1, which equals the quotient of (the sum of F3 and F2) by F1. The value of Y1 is 2.69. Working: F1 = 2.1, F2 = 2.693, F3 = 2.85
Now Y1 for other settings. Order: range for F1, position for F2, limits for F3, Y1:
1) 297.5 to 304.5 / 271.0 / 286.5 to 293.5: 2.11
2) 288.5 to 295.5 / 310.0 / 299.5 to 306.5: 1.49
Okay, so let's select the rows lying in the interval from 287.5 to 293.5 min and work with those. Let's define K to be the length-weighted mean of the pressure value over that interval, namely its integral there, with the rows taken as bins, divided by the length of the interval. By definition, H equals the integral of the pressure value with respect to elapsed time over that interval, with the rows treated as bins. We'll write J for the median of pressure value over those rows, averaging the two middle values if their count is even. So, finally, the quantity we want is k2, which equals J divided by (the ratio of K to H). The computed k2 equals 18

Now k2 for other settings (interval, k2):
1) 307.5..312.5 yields 10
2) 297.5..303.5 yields 16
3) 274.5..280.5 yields 16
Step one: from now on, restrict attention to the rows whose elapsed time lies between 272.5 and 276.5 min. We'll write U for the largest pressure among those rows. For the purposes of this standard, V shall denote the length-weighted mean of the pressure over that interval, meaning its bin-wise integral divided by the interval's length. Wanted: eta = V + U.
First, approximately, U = 2.852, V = 2.7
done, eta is 5.5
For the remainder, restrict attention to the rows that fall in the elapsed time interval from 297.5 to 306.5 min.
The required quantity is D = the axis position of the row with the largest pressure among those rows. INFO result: 301.0 min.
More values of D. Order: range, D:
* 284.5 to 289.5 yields 288.0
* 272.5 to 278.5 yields 275.0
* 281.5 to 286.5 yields 286.0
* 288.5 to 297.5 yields 293.0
